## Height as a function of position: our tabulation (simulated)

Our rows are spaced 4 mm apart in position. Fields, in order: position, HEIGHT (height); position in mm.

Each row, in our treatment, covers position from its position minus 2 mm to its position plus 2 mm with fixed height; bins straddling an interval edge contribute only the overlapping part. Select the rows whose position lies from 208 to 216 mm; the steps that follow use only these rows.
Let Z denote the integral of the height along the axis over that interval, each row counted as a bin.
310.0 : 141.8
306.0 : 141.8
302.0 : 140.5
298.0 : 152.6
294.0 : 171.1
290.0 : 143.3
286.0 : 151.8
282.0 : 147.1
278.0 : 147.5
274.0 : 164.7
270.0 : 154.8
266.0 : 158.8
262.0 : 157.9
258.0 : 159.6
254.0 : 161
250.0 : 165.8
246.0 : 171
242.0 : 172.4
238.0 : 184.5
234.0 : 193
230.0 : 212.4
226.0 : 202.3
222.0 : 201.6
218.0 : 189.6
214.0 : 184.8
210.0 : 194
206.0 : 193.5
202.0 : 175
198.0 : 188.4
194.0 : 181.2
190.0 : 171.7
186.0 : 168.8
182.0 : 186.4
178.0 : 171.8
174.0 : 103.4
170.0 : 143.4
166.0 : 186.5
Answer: 1515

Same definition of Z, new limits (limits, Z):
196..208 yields 2228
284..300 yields 2475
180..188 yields 1421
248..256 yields 1307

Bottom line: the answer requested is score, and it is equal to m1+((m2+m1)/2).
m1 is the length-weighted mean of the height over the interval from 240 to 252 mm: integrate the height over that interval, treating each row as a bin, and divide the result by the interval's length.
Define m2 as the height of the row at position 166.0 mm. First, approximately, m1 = 170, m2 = 186.5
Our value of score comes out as 348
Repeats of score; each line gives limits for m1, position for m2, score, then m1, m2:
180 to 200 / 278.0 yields 343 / 179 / 147.5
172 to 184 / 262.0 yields 310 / 154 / 157.9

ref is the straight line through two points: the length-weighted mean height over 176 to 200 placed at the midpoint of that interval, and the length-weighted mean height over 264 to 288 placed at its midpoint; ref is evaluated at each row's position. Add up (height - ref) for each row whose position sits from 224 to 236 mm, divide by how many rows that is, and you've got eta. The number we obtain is 36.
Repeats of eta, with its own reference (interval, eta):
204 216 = 19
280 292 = -4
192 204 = 6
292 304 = 7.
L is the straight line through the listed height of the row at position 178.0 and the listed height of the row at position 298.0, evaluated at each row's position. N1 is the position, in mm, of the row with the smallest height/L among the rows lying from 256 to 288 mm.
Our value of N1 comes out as 278.0 mm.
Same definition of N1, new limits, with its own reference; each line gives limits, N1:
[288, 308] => 302.0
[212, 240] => 214.0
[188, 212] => 190.0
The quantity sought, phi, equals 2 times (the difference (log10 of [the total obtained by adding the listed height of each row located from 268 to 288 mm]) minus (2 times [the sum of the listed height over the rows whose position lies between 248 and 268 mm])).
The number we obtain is -3207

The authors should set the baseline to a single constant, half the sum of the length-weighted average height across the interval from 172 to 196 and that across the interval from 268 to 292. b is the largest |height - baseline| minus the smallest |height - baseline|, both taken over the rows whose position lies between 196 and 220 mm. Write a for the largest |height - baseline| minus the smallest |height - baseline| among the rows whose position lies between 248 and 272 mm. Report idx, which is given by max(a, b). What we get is 19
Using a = 8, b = 19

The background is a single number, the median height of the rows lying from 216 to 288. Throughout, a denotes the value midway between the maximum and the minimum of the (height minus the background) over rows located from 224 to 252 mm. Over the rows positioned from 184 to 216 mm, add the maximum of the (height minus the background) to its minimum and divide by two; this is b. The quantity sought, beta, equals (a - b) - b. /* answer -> -8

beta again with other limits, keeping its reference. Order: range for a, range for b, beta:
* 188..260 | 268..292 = 43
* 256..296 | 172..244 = 7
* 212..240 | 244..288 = 46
